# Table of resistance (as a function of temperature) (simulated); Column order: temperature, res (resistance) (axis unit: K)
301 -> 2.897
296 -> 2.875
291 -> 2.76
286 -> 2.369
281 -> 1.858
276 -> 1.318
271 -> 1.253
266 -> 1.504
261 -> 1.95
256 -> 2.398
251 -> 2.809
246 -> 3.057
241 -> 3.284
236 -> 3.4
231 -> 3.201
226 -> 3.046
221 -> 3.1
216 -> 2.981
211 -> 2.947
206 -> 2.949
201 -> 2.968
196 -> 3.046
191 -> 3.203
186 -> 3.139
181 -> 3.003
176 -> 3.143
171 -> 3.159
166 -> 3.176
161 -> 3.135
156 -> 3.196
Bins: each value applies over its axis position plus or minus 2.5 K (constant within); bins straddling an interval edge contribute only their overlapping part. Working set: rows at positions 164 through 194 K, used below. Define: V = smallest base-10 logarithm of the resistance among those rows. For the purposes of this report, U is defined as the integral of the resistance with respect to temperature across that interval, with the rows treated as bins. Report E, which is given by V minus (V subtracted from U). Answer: -93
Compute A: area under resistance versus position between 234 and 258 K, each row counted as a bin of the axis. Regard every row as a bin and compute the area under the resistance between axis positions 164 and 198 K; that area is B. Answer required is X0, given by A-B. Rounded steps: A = 72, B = 106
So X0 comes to -34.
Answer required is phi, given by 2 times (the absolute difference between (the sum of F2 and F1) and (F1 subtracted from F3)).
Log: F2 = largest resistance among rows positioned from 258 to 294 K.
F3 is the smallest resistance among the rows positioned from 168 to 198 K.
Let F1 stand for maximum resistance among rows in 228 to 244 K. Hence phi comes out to 13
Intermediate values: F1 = 3.4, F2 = 2.76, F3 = 3.003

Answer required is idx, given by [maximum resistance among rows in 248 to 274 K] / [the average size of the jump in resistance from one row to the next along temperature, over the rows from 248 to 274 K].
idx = 7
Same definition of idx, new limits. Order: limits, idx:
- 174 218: 41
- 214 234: 29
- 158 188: 45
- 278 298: 8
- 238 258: 11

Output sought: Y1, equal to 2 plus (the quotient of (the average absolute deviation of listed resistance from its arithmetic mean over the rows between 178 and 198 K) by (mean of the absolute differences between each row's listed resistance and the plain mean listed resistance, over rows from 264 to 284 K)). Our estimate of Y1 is 2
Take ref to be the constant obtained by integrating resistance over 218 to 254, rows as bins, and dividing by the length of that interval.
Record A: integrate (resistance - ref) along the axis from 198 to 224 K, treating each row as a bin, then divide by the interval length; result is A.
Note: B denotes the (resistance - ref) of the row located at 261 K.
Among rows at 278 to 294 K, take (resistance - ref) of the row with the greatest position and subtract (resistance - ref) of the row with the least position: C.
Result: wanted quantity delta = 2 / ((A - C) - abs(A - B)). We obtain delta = -1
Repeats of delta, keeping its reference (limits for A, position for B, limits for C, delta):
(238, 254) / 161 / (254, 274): 2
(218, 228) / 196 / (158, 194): -14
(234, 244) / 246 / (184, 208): 15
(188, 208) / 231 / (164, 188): -11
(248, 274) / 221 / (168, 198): -1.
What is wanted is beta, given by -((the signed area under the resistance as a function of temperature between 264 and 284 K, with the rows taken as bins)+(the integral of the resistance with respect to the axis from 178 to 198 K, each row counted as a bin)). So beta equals -92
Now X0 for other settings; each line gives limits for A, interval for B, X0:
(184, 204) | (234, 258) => -10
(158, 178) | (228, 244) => 11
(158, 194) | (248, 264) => 75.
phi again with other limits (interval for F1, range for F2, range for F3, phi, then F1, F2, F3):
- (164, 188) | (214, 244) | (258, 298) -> 17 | 3.176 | 3.4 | 1.253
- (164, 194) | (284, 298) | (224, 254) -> 13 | 3.203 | 2.875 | 2.809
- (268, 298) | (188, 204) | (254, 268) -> 15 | 2.875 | 3.203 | 1.504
